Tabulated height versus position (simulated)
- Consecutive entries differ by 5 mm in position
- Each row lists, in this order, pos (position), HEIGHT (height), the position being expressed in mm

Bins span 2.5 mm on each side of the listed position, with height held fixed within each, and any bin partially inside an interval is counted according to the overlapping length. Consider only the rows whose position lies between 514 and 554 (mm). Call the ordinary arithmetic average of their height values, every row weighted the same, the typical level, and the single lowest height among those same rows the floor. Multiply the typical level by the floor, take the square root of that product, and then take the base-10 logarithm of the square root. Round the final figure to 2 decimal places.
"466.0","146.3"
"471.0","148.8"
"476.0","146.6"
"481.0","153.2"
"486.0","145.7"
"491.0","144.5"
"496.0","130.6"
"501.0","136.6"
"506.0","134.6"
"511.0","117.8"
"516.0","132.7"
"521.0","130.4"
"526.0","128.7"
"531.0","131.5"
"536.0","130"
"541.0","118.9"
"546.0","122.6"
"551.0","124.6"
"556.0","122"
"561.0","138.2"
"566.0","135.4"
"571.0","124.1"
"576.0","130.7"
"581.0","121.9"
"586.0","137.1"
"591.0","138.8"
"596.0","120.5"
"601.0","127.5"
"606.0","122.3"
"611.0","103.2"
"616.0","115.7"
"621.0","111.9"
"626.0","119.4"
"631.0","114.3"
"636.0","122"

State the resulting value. 2.09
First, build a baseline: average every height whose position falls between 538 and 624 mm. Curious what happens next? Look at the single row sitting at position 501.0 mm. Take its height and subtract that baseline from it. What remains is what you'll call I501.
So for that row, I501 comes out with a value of 12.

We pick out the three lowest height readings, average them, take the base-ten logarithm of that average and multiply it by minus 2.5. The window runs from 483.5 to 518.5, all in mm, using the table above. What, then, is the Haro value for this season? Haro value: -5.26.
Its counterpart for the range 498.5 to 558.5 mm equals -5.19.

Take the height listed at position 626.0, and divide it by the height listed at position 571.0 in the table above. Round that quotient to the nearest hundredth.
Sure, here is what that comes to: 0.96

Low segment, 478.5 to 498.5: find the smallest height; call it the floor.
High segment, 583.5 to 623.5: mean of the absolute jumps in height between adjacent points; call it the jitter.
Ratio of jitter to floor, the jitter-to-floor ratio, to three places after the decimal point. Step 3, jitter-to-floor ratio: 0.074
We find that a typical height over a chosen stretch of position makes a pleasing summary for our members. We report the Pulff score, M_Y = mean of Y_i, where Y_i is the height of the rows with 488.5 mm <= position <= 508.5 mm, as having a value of 137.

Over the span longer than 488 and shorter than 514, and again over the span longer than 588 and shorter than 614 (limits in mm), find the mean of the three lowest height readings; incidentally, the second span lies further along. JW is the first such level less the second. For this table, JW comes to 12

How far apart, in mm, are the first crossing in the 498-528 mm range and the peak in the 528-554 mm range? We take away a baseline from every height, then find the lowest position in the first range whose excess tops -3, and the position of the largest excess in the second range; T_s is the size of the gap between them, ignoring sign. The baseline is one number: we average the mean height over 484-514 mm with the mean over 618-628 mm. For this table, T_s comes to 30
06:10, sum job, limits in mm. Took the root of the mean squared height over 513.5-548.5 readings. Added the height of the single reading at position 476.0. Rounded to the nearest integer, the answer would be 275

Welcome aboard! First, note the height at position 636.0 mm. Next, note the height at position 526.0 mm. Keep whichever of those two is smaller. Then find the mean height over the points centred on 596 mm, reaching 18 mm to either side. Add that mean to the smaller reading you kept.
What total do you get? 246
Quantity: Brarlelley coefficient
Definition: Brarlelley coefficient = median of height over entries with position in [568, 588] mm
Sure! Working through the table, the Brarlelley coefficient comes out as 127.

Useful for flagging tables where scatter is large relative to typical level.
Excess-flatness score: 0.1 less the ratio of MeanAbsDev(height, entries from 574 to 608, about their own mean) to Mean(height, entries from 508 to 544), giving 0.052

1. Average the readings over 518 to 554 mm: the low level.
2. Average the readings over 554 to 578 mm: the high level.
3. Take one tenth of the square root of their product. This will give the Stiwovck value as 12.8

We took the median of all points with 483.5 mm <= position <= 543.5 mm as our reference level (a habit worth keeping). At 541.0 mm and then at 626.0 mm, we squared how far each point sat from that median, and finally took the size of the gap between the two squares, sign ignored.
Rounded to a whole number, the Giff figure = 12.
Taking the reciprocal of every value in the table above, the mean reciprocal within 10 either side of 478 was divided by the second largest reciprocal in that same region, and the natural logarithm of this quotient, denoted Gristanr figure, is -0.013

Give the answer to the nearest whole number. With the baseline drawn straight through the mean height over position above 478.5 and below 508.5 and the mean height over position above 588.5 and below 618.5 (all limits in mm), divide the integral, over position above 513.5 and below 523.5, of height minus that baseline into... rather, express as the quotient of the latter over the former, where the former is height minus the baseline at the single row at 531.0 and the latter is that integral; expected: 18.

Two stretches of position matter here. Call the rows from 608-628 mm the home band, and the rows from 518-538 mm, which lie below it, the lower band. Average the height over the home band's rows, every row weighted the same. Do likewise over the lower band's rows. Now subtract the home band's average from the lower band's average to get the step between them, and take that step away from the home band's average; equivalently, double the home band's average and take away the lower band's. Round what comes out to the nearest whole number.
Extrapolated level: 95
